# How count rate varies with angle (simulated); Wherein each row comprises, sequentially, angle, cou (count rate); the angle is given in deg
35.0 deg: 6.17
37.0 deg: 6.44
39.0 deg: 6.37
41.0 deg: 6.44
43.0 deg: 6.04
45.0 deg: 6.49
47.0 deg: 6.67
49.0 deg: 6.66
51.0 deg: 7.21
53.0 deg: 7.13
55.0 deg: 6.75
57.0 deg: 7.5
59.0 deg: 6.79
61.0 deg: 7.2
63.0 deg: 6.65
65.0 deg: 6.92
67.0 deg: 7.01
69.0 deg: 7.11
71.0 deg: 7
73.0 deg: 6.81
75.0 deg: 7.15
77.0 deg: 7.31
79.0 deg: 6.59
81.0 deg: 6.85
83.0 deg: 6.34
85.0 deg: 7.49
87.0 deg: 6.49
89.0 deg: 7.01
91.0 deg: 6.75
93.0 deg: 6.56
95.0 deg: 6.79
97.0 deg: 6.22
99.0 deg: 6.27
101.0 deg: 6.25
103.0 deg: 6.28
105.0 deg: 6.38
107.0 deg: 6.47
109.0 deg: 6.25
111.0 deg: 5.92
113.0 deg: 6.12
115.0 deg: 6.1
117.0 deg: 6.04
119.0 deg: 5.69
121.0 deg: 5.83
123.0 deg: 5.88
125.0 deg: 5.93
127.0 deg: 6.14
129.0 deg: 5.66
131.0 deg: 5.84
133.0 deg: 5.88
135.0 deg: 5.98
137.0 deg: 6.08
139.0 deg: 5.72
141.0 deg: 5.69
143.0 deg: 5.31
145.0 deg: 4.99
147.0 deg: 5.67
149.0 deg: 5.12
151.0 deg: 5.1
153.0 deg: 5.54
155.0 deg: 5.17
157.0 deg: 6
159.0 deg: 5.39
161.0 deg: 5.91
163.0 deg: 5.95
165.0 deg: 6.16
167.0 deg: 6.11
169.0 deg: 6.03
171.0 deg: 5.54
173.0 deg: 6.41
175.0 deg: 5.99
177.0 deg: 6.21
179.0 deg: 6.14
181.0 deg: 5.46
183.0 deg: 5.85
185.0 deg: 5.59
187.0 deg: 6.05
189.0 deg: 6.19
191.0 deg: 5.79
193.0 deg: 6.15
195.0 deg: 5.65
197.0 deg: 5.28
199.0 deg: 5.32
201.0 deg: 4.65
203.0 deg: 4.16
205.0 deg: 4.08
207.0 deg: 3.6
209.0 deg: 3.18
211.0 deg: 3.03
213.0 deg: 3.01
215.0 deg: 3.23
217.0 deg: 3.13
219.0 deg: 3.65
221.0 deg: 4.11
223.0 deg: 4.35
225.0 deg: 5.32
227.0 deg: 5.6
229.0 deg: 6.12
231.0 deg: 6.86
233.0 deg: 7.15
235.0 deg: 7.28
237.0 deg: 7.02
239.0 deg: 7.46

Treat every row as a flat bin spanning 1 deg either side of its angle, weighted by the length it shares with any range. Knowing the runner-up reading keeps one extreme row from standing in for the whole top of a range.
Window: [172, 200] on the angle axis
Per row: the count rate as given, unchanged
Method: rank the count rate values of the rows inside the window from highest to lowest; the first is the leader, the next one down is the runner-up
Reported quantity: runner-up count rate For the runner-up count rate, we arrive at 6.21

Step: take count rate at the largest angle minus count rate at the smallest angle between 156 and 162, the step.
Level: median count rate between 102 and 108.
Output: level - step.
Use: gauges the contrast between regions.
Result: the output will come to 6.5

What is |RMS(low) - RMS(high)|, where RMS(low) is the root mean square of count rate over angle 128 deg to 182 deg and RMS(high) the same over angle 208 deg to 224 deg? 2.3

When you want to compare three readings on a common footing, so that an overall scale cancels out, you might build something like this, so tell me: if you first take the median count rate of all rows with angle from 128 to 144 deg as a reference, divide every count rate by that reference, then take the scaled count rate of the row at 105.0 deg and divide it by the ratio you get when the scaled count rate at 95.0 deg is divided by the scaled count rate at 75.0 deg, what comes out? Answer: 1.16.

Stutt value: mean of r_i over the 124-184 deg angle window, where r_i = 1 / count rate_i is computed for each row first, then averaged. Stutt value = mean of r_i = 0.17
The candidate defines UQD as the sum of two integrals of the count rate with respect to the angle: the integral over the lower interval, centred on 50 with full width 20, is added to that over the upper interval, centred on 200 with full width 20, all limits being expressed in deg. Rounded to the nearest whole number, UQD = 231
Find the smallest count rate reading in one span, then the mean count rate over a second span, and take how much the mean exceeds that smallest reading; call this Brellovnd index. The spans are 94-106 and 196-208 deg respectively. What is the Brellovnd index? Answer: -1.7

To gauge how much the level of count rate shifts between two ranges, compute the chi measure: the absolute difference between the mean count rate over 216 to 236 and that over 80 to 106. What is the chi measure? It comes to 1.23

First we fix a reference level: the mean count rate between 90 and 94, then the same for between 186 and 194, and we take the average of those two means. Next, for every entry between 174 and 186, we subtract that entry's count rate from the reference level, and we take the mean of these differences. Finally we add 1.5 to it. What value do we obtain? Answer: 1.98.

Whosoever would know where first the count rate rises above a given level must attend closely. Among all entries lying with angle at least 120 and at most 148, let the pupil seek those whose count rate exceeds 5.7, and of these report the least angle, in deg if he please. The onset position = 121.0 deg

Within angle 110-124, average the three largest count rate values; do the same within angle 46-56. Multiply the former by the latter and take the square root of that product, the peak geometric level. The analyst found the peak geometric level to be 6.5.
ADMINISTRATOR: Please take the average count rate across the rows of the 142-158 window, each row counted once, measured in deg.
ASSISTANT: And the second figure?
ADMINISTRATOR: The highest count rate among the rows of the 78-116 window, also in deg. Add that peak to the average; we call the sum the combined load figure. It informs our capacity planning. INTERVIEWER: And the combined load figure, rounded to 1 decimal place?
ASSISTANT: 12.9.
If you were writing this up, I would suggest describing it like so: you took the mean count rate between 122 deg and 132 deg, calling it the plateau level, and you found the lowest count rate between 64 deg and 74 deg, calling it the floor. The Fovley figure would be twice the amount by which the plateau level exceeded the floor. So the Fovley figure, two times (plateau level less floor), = -1.8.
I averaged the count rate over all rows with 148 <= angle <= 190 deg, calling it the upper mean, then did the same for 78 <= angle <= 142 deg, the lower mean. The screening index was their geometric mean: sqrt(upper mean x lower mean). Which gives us 6.0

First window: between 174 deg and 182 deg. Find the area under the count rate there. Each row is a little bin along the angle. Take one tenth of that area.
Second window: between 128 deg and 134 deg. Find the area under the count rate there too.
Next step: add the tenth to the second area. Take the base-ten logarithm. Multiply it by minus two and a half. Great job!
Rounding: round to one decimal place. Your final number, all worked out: -4.0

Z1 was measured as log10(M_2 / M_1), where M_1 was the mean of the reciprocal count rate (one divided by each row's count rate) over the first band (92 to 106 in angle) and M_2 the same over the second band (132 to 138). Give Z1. 0.029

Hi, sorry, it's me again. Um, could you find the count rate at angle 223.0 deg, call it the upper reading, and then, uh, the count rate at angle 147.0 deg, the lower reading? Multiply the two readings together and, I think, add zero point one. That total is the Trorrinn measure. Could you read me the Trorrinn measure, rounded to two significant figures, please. 25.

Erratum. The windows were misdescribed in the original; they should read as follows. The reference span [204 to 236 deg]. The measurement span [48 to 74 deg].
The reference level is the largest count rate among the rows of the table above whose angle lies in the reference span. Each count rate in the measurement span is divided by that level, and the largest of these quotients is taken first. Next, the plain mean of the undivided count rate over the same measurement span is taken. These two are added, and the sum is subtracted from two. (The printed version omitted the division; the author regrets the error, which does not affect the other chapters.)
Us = -6.01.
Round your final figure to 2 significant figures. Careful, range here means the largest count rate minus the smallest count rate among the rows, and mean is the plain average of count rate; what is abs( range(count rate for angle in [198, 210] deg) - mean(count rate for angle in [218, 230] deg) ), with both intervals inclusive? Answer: 2.7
